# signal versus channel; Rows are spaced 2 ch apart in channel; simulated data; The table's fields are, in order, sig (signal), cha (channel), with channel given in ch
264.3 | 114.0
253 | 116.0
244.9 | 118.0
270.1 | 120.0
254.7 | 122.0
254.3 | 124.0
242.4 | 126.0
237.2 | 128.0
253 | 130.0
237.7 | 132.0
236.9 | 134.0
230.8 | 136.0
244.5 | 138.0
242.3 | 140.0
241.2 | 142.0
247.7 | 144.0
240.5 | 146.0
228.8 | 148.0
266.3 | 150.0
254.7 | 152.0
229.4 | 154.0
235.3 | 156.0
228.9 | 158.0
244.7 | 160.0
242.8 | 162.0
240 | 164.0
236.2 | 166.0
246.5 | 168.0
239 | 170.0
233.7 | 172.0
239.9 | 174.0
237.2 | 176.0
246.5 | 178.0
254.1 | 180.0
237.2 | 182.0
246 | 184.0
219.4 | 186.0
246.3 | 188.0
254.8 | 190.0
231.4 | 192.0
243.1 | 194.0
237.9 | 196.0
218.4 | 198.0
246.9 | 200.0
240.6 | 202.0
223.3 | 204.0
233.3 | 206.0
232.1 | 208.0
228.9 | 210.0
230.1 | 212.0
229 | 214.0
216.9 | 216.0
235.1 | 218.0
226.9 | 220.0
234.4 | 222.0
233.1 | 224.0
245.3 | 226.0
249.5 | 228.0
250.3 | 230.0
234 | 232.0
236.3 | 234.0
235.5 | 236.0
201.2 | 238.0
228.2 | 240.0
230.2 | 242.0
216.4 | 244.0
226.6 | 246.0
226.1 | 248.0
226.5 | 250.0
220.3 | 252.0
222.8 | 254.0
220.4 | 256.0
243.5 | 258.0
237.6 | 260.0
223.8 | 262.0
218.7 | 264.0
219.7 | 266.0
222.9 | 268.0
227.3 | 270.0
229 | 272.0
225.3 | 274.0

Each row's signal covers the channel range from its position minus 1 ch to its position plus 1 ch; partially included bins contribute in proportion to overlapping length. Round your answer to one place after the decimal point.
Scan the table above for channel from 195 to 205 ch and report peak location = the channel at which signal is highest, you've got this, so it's 200.0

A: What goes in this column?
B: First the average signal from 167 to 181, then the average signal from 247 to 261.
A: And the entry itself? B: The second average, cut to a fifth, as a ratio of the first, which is 0.188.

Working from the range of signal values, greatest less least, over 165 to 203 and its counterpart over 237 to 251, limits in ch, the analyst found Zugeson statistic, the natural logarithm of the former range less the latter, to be 2.0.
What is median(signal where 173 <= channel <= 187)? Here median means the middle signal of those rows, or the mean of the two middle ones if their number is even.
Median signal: 240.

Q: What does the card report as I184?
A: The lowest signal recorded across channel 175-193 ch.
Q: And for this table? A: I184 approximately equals 219.4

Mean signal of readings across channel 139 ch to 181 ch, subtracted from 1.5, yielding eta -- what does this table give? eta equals -240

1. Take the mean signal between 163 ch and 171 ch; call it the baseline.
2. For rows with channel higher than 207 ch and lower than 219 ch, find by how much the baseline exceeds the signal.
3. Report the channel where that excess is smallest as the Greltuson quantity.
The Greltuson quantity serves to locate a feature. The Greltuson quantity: 218.0 ch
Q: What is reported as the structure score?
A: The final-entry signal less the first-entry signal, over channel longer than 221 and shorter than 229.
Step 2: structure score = 15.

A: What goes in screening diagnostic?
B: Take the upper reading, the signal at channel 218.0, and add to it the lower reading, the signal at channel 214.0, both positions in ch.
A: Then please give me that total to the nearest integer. 464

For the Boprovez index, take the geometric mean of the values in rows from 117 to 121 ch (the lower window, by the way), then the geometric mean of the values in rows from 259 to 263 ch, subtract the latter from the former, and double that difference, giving 53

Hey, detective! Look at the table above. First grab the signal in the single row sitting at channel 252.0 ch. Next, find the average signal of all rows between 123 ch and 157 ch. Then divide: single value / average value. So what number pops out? 0.91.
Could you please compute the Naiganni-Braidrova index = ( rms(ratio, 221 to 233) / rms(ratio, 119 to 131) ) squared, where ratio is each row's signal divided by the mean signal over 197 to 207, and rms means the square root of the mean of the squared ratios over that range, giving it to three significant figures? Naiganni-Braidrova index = 0.915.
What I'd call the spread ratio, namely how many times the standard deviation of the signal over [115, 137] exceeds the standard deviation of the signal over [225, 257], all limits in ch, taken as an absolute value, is 0.9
